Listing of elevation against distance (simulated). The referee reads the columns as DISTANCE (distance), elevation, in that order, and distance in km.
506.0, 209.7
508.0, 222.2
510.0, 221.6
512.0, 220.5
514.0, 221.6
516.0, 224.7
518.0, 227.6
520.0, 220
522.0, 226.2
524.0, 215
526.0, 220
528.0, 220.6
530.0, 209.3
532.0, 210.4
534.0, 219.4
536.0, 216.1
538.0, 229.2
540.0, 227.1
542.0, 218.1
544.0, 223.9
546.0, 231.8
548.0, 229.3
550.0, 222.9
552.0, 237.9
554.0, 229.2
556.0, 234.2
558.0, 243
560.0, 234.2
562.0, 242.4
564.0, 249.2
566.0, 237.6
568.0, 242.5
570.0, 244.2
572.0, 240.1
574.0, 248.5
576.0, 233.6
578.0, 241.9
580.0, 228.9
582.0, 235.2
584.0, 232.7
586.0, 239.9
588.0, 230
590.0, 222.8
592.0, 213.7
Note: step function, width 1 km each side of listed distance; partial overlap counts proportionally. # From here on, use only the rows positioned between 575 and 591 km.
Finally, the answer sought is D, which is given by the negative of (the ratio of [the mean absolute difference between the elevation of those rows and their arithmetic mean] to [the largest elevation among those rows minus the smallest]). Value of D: -0.237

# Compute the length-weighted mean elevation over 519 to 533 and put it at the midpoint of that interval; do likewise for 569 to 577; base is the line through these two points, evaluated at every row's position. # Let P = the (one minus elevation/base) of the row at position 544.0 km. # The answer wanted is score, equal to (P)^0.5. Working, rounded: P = 0.012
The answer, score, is 0.11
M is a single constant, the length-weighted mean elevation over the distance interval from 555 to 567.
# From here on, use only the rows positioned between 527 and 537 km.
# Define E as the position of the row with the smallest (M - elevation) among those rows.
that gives 528.0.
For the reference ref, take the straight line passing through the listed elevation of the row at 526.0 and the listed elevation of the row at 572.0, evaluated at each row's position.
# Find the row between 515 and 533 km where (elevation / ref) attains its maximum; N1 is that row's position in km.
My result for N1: 518.0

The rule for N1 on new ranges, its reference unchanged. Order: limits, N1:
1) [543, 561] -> 558.0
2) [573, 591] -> 574.0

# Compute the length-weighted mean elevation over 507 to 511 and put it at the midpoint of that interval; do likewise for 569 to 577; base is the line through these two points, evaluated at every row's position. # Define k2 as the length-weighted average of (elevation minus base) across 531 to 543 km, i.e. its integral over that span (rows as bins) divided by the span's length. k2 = -10.5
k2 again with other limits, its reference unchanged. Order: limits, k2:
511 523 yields -0.9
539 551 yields -7.5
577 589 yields -9.9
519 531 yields -8.3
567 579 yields 0.2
